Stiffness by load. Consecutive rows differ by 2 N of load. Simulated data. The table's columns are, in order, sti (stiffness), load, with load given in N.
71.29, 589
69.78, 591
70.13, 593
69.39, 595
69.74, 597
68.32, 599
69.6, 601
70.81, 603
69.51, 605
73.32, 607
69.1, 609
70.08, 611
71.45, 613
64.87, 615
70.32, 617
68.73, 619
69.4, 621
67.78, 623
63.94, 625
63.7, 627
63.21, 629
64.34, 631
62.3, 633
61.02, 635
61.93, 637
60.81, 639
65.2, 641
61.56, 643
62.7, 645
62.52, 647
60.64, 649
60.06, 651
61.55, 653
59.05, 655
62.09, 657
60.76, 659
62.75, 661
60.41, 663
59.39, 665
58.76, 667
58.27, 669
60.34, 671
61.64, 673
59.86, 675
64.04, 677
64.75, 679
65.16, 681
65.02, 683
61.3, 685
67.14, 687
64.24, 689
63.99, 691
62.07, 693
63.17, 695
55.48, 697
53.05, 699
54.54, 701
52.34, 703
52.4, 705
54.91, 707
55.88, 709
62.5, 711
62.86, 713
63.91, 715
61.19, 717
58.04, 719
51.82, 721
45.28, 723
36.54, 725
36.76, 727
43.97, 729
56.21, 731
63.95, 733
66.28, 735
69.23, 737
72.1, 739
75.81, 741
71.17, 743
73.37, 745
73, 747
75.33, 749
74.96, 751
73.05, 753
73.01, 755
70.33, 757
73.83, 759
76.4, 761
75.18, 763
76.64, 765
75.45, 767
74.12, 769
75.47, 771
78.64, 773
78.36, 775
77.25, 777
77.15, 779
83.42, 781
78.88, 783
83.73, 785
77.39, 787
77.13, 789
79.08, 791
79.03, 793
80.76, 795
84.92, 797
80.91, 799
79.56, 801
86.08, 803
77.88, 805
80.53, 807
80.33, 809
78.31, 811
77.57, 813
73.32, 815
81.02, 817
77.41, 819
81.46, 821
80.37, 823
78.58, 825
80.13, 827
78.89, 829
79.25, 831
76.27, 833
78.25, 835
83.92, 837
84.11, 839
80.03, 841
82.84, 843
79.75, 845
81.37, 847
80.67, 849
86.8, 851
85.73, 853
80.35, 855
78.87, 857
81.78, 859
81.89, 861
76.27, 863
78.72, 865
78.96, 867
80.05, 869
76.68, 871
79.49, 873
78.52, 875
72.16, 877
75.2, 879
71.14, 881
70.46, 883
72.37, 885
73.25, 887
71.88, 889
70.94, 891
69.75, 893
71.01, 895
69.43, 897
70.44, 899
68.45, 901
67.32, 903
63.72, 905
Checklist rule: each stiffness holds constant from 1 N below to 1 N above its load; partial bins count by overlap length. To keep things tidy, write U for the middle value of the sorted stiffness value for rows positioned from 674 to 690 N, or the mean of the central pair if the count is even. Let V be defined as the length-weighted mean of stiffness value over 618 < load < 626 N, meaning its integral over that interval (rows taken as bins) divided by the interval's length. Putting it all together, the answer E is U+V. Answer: 132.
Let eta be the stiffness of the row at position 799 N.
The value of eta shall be 80.91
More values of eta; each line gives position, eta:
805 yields 77.88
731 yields 56.21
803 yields 86.08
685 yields 61.3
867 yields 78.96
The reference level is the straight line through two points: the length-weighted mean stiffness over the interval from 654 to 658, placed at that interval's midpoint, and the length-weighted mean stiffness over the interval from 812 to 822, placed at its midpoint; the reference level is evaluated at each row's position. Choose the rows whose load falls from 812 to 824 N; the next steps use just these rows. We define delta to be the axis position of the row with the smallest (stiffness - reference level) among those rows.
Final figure 815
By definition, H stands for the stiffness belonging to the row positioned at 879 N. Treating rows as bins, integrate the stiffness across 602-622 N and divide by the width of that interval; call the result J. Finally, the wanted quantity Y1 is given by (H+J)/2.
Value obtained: 72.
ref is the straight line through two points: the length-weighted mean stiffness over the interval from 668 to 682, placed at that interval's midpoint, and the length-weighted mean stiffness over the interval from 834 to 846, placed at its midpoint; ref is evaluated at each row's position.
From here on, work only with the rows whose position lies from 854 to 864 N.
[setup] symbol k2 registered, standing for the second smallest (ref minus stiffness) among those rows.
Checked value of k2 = 2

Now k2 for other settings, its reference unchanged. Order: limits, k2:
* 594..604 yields -17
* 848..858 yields -3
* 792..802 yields -5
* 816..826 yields -2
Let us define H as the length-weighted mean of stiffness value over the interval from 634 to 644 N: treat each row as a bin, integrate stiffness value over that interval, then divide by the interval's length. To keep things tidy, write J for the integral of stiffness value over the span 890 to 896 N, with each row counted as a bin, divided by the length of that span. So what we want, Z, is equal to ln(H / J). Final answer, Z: -0.1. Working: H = 62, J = 71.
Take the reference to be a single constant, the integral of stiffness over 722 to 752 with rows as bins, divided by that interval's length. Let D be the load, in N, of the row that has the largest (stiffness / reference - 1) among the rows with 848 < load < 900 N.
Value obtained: 851 N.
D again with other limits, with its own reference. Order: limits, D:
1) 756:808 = 803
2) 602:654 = 607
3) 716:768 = 765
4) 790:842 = 803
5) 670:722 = 687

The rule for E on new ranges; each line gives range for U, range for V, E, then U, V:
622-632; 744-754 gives 138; 64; 74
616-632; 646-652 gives 127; 66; 61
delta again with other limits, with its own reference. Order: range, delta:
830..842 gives 833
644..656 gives 655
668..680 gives 669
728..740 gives 729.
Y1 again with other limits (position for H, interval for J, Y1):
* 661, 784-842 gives 71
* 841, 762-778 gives 78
